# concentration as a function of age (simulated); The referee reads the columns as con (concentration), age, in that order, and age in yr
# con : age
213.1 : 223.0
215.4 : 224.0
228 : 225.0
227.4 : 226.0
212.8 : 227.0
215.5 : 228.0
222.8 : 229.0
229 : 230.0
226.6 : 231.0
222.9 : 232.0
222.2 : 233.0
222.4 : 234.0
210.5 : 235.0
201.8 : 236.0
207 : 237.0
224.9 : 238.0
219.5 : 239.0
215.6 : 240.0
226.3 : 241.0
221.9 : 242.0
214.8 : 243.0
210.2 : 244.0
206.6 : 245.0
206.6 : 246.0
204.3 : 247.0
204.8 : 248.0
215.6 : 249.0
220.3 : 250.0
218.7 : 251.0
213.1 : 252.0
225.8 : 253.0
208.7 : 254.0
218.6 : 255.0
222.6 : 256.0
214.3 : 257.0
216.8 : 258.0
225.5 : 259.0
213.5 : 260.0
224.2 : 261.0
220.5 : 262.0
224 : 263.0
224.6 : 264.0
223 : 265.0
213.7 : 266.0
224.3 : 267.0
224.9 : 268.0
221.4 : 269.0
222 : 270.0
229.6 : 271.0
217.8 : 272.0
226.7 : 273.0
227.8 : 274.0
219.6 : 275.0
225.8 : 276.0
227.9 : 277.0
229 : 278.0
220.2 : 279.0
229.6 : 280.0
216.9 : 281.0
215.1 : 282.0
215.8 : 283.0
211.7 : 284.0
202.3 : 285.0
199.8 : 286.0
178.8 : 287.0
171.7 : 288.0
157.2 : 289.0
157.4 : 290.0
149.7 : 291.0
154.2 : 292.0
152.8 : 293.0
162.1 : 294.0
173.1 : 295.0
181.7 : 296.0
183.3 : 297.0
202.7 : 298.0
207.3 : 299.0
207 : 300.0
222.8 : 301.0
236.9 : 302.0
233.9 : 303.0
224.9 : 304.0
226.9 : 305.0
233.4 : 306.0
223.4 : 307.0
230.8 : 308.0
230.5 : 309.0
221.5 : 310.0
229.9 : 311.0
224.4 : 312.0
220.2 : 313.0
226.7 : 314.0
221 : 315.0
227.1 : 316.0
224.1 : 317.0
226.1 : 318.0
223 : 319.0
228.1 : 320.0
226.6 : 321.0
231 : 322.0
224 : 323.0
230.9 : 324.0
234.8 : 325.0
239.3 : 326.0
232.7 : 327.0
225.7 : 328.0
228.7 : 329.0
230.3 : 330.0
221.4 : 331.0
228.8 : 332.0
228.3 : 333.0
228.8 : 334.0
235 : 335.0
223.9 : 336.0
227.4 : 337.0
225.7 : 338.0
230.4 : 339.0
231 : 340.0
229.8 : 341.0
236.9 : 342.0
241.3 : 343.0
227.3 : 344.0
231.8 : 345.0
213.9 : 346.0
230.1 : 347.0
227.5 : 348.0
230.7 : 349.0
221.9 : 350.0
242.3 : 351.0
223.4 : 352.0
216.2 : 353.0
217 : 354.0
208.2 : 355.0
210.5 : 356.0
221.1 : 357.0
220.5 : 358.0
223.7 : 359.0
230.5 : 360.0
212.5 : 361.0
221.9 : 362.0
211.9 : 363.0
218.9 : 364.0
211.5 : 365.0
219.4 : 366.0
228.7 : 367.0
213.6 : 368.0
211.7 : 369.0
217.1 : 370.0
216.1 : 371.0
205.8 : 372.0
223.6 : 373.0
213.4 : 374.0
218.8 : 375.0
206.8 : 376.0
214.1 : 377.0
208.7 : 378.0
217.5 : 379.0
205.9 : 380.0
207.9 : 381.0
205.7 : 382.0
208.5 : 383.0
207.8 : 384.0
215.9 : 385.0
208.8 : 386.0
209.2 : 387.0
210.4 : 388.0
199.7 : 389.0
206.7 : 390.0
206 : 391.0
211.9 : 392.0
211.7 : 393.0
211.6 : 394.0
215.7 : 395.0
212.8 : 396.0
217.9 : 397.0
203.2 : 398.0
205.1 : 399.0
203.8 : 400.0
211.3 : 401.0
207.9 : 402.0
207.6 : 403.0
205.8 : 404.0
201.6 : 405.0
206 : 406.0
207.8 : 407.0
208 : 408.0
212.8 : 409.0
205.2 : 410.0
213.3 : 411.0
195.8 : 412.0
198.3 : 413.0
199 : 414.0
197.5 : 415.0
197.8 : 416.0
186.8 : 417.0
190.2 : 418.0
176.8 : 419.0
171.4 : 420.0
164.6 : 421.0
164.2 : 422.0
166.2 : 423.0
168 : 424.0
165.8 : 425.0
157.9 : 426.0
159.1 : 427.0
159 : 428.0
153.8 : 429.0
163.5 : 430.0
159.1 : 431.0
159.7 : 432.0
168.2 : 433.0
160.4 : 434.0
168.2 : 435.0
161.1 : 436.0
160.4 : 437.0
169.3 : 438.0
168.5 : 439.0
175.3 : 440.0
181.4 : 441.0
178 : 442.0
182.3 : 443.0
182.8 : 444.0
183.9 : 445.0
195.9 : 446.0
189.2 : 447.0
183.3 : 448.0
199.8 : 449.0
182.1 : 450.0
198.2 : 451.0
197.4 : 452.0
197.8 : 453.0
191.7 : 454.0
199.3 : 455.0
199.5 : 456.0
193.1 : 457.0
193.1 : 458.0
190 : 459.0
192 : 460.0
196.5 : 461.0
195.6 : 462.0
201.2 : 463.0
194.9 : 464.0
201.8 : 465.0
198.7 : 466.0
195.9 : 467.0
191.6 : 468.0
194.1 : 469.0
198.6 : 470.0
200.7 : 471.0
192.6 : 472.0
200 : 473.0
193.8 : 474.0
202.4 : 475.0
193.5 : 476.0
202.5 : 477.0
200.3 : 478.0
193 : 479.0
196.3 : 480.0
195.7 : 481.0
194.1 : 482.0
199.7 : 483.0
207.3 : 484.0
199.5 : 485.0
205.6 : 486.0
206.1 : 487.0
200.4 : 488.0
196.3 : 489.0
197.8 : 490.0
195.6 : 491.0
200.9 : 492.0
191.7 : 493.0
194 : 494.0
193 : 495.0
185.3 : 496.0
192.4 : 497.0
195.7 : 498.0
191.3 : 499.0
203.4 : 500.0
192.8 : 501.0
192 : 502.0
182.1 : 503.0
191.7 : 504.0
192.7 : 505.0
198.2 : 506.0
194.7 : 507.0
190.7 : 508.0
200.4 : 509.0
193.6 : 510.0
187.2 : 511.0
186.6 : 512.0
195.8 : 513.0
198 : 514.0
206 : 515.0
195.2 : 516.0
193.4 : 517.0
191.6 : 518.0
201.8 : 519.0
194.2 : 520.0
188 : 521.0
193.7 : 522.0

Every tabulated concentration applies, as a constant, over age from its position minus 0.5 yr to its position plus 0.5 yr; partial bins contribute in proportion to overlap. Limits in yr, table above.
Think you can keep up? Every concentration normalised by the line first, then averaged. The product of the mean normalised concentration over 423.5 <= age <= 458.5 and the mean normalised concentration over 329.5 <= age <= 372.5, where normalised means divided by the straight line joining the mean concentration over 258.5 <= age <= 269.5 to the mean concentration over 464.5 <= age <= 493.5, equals 0.92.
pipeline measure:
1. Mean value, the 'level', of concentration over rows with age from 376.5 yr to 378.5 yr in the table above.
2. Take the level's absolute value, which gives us 211.4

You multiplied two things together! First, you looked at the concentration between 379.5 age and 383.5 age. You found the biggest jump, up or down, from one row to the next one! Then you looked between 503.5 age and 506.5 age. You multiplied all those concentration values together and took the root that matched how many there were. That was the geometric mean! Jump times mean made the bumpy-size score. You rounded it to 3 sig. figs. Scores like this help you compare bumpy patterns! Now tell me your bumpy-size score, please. 544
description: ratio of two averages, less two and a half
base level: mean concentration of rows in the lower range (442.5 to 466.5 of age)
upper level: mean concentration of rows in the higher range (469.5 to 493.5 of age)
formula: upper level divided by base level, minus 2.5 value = -1.47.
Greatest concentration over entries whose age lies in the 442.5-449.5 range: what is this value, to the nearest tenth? 199.8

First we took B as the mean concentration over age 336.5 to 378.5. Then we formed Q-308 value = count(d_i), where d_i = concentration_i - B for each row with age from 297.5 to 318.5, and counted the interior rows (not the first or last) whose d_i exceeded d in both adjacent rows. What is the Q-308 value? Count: 7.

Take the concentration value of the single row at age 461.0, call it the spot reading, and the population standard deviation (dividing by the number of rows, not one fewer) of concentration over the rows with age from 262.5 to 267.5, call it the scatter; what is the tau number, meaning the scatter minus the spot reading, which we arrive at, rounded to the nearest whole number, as -192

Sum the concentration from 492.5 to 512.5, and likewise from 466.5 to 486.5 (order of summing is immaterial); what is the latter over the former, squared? 1.1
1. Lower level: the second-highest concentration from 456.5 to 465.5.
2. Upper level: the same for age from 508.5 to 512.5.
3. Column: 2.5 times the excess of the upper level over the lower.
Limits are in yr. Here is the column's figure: -19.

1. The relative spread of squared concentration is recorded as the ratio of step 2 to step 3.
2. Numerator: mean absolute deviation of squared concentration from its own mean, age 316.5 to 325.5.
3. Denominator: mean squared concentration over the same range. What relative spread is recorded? 0.028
